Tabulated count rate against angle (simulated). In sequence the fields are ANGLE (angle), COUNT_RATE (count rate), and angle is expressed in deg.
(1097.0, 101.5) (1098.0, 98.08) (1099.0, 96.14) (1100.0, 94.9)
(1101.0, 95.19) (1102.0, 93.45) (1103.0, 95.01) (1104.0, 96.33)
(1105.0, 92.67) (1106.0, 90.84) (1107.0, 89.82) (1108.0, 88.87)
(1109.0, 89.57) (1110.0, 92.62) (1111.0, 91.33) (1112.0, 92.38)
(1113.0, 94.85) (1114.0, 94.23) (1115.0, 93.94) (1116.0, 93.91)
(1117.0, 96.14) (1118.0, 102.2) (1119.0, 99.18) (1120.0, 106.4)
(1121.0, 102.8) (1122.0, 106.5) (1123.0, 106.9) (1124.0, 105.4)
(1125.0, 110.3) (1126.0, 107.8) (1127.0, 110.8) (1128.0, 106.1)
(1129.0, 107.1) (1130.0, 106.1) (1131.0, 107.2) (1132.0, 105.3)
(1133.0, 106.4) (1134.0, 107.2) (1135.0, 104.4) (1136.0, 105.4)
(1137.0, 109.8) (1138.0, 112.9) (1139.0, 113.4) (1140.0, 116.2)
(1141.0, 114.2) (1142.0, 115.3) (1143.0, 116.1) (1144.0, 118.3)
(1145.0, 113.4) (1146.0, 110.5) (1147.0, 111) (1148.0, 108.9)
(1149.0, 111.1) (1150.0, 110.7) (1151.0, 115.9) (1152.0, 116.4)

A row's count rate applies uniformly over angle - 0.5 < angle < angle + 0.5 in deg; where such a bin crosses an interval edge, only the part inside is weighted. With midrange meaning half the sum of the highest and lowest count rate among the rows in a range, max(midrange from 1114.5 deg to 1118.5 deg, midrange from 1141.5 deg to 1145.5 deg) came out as 116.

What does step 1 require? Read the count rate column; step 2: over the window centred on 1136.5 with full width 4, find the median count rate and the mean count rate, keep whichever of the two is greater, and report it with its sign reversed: -108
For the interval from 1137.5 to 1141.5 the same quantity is -114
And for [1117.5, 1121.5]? -103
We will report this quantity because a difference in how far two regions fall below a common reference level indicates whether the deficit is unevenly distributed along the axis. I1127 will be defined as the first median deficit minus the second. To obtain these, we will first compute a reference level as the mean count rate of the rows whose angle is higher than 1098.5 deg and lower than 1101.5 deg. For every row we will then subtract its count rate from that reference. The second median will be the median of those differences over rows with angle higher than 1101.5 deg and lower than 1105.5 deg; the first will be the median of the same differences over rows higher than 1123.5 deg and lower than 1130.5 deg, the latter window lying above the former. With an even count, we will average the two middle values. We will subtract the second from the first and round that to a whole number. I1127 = -13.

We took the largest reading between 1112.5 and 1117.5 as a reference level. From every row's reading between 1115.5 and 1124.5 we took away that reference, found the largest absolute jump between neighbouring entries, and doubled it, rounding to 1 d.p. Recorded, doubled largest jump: 14.4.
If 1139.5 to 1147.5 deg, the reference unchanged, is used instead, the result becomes 9.8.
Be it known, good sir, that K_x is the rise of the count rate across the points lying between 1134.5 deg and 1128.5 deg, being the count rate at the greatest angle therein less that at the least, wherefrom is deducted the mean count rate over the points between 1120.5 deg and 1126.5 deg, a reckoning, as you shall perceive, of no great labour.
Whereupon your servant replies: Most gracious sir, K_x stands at -107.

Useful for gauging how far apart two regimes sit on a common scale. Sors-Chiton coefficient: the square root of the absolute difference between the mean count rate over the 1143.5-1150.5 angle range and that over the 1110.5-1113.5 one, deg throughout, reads 4.4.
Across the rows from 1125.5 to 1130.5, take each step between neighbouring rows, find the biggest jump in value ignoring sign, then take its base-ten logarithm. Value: 0.67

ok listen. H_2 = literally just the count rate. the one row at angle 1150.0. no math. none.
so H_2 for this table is 110.7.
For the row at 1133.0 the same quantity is 106.4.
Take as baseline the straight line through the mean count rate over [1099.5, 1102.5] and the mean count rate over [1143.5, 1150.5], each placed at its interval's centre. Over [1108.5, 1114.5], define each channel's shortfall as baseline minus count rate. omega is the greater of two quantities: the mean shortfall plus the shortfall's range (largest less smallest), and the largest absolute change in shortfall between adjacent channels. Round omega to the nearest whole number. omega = 10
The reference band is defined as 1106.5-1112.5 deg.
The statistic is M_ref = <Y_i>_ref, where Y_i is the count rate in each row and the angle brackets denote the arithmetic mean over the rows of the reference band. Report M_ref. 91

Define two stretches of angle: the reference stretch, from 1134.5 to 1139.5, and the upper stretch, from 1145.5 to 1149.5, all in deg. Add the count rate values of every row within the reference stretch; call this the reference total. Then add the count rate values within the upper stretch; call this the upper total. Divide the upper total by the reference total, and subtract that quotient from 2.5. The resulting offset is 1.69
